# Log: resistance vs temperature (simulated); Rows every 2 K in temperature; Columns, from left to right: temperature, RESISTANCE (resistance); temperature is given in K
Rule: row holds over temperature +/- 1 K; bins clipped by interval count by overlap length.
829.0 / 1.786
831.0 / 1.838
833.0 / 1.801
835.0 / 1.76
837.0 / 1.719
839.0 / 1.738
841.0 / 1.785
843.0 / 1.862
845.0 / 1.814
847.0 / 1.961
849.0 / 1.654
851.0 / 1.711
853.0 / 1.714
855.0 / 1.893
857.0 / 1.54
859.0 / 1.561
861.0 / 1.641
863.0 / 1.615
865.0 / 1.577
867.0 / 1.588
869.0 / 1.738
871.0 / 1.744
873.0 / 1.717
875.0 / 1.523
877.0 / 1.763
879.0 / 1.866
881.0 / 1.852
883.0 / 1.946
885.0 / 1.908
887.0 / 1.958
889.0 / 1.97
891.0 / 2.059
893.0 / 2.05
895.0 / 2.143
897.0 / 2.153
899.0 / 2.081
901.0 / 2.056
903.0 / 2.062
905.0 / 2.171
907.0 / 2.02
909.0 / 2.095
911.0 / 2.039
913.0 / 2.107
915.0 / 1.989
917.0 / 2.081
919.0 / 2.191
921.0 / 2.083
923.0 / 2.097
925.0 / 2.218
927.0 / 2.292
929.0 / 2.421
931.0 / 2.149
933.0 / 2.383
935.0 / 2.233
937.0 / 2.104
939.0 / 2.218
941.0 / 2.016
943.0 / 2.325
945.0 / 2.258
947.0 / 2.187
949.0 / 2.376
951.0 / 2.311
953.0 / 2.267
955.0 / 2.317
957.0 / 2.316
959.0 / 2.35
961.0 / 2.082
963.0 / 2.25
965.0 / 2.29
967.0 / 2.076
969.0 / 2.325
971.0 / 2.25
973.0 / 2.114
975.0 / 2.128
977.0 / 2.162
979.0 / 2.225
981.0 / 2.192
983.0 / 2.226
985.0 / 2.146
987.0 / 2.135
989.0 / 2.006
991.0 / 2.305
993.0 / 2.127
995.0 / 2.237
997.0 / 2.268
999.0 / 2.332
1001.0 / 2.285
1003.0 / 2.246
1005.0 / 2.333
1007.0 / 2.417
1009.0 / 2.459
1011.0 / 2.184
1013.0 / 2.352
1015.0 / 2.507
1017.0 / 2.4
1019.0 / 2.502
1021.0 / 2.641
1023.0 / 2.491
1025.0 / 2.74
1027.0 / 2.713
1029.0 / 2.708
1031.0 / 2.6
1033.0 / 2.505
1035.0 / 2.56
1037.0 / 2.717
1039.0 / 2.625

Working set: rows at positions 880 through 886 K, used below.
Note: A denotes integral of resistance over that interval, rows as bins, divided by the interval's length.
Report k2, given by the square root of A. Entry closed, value 1.38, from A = 1.9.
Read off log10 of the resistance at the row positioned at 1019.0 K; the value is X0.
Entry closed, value 0.40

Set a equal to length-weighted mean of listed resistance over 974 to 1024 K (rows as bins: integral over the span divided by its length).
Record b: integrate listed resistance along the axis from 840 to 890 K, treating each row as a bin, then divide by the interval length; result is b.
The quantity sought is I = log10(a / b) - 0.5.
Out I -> -0.38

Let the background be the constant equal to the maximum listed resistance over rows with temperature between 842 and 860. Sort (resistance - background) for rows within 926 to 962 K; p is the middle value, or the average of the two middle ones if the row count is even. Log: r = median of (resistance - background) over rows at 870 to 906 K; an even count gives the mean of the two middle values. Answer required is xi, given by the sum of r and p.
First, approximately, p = 0.32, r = 0.00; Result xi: 0.3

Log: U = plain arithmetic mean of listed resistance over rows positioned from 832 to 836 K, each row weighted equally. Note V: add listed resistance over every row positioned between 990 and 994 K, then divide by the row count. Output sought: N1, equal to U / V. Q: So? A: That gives 0.8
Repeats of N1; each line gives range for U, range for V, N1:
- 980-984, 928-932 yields 1.0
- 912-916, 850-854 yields 1.2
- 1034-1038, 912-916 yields 1.3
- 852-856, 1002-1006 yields 0.8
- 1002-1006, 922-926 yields 1.1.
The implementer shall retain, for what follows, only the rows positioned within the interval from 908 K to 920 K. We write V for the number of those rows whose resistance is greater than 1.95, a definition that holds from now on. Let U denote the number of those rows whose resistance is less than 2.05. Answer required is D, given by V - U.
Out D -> 4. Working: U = 2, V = 6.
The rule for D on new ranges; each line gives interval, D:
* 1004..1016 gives 6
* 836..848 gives -5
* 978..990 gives 5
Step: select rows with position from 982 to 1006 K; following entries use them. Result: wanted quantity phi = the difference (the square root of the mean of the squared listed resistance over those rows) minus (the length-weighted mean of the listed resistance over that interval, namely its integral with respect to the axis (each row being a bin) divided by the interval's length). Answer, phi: 0.0020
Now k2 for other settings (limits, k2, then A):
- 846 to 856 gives 1.34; 1.8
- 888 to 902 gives 1.44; 2.1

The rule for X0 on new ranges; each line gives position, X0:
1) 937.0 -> 0.32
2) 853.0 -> 0.23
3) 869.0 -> 0.24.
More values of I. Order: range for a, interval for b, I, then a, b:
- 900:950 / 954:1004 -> -0.51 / 2.17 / 2.22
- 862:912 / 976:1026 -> -0.58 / 1.91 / 2.32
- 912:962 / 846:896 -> -0.41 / 2.21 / 1.79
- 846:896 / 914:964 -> -0.59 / 1.79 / 2.22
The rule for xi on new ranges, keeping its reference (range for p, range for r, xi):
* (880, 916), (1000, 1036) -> 0.6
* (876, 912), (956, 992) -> 0.3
